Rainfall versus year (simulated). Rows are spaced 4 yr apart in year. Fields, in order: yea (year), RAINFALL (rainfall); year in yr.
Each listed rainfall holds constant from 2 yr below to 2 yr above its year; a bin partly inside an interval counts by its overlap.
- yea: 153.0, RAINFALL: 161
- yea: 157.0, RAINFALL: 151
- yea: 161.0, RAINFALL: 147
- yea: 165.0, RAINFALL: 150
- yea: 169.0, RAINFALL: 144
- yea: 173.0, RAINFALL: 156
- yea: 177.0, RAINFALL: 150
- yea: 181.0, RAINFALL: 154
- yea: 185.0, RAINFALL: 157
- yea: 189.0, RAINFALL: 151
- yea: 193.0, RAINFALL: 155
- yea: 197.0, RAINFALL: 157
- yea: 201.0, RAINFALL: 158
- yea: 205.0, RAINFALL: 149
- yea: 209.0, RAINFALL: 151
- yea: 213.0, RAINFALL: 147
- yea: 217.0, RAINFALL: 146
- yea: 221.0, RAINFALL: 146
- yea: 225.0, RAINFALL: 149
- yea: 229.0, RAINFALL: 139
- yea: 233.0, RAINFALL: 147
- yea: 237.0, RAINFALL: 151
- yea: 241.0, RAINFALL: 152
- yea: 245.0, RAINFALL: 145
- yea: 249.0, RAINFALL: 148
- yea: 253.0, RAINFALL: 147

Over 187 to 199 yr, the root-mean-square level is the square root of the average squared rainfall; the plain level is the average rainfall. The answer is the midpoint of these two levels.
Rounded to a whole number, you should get 154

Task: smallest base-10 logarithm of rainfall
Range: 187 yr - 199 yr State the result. 2.179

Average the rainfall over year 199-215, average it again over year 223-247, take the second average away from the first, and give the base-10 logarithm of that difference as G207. 0.61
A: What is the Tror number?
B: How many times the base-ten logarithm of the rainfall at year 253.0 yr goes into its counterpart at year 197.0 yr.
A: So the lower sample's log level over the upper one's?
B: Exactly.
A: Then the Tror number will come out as 1.013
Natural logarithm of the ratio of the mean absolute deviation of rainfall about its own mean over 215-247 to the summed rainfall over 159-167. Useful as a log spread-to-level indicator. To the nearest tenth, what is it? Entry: -4.6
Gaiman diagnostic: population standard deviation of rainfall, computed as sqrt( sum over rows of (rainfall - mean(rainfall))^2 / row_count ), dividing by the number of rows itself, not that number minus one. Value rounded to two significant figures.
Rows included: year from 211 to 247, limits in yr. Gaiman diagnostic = 3.6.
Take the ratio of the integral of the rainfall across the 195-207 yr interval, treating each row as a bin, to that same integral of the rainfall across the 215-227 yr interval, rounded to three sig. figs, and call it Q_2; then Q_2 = 1.05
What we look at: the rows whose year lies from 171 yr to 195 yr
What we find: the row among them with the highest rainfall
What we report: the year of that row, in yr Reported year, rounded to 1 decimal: 185.0 yr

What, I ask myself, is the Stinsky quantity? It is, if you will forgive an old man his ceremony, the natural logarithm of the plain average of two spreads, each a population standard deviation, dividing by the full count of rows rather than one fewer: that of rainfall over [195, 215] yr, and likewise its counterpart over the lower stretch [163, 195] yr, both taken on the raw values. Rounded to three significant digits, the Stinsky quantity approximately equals 1.43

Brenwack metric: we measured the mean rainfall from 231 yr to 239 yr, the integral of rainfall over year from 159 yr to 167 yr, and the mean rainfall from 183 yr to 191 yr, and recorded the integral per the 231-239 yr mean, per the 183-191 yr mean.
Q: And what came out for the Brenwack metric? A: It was 0.0518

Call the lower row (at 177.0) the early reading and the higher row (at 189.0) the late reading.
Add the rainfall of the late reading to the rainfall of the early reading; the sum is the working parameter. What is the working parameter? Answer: 301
